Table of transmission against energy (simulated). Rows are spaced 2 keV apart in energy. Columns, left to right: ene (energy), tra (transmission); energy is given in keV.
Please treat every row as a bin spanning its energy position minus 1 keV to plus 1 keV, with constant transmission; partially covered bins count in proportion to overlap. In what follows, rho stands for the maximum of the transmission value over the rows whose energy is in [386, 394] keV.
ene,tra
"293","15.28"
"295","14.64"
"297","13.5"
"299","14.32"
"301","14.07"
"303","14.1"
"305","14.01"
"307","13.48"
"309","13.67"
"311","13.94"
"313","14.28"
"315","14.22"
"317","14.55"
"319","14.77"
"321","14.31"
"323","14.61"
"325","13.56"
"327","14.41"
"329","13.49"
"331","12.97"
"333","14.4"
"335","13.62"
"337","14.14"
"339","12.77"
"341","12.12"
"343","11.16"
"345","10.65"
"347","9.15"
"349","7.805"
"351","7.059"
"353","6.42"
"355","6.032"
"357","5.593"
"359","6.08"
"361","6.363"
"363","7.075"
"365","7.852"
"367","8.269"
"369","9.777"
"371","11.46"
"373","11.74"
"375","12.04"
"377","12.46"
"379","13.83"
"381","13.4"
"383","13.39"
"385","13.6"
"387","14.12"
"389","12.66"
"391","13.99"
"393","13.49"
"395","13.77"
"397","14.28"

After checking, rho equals 14.12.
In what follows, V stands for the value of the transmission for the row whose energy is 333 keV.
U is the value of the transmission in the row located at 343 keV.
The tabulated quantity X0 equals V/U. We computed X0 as 1.29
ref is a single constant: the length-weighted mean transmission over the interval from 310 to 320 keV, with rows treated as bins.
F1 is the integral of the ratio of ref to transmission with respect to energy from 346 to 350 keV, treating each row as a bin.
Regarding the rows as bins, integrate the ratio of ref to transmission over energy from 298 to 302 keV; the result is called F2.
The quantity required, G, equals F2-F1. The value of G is -2.8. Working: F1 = 6.8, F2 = 4.0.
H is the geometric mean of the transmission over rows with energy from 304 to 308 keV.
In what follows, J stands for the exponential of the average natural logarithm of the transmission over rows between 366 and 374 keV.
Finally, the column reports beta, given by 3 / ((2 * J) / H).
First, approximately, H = 13.7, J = 10.2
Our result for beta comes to 2.02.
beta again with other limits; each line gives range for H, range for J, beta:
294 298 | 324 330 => 1.53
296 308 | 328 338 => 1.52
